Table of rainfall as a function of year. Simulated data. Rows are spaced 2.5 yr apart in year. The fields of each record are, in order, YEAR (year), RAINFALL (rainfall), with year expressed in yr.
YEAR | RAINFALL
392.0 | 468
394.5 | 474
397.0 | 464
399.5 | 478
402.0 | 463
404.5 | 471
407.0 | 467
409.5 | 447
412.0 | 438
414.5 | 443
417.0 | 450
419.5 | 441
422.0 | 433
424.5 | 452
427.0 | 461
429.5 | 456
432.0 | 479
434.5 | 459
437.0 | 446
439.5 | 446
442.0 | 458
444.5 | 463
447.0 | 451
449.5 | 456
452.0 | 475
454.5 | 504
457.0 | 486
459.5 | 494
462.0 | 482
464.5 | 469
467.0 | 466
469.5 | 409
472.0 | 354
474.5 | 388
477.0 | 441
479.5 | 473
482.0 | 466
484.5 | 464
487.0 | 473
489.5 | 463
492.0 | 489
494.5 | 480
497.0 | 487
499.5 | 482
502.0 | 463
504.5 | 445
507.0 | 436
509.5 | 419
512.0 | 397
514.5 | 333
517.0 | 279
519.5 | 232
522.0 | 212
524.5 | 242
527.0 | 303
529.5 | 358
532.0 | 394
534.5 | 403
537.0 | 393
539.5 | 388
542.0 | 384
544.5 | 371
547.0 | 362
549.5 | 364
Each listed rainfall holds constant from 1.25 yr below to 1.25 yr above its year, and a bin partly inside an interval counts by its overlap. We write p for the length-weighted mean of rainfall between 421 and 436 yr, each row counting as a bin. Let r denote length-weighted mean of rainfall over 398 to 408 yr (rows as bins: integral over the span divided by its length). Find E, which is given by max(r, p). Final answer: 470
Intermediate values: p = 457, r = 470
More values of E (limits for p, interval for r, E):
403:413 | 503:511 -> 456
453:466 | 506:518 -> 486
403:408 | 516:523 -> 469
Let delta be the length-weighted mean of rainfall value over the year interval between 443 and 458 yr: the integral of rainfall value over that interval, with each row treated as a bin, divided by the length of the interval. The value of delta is 472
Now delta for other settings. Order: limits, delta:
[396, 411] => 465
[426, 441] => 458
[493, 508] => 466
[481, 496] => 473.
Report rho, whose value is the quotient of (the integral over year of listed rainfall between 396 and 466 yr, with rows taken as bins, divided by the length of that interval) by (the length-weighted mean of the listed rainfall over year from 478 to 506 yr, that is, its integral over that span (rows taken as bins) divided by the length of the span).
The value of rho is 0.98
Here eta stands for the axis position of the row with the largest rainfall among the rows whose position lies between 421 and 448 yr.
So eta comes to 432.0 yr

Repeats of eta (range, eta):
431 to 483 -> 454.5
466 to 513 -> 492.0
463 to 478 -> 464.5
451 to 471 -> 454.5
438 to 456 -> 454.5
